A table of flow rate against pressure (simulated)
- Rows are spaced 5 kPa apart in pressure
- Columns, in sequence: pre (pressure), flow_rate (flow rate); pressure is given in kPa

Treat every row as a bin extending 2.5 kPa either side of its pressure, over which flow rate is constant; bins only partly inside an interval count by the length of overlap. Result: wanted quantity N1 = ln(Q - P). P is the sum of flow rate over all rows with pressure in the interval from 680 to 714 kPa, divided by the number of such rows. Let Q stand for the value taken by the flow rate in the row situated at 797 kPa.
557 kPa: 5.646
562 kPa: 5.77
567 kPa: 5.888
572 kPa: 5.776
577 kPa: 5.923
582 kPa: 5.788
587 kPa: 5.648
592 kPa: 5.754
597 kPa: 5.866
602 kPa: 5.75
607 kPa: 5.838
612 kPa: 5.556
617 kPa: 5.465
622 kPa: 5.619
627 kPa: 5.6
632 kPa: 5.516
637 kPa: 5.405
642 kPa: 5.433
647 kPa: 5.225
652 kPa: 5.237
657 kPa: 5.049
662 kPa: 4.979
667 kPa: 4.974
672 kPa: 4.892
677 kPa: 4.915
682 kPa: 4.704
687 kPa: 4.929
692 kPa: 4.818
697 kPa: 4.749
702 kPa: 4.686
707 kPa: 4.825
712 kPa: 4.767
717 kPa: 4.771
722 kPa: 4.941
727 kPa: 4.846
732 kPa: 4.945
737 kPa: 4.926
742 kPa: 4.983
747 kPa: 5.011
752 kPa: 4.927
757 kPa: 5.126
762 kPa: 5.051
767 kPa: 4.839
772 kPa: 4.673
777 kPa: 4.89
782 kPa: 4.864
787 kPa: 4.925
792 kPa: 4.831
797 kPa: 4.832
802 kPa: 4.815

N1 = -3.01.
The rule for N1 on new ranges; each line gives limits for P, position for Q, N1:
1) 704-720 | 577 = 0.13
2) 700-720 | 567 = 0.12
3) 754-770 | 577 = -0.09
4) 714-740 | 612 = -0.40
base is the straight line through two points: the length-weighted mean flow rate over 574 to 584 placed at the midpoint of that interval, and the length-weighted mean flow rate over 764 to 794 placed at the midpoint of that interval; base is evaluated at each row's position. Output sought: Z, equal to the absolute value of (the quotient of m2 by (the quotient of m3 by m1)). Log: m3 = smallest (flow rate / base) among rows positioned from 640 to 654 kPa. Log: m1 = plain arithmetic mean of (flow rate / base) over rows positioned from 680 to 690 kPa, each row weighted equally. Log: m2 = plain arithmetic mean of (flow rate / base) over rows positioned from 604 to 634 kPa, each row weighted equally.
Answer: 0.95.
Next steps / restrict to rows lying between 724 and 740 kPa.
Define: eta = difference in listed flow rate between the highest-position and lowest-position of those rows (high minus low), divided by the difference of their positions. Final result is 0.008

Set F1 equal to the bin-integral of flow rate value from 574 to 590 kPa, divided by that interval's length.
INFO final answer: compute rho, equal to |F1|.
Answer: 5.8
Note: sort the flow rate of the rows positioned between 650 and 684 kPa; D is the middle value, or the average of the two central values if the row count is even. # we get 4.97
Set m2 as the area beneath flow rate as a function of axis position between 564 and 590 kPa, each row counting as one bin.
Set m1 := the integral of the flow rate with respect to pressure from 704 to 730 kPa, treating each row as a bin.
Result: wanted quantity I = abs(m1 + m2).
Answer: 276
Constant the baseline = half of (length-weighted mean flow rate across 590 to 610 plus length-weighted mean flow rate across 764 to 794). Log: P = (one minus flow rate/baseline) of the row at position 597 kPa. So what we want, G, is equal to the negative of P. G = 0.10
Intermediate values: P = -0.10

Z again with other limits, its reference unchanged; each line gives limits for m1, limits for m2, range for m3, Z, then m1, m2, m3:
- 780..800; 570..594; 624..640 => 1.03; 1.02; 0.989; 0.97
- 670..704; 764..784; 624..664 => 0.98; 0.91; 0.990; 0.92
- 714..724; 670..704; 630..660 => 0.93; 0.94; 0.907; 0.92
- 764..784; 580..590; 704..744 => 1.06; 0.99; 0.981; 0.92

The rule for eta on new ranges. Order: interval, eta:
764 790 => 0.004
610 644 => -0.004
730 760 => 0.007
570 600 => 0.004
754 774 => -0.030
